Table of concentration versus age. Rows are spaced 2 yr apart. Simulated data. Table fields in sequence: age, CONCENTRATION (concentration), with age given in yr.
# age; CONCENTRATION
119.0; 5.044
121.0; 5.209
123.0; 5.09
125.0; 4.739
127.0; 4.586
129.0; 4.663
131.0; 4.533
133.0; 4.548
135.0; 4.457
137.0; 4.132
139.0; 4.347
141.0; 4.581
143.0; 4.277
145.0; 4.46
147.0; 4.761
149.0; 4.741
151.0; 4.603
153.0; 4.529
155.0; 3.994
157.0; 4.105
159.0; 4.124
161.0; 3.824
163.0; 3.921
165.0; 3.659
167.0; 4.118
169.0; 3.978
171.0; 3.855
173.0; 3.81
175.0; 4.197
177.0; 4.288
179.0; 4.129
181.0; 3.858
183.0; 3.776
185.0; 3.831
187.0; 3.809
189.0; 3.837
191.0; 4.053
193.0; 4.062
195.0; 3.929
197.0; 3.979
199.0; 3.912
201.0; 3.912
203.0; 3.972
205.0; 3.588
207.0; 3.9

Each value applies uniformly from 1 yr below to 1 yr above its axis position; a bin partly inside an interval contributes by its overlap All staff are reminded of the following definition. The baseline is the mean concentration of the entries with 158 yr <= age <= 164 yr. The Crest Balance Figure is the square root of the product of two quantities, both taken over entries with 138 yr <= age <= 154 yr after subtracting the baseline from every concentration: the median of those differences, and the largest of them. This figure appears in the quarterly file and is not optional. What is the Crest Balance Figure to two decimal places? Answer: 0.69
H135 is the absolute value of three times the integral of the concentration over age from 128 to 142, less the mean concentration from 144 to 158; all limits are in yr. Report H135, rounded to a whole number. 183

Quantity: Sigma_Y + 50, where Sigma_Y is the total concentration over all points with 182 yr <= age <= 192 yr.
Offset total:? 69.3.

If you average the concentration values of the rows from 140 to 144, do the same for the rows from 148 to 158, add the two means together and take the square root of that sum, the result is 2.97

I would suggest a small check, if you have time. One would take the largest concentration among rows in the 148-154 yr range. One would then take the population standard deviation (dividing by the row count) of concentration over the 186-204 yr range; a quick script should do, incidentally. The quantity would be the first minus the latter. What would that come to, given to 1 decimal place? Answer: 4.7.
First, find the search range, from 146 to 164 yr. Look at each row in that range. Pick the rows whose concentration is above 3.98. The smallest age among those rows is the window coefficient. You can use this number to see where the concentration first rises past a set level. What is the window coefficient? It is 147.0 yr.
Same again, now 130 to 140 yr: 131.0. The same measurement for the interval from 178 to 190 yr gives 179.0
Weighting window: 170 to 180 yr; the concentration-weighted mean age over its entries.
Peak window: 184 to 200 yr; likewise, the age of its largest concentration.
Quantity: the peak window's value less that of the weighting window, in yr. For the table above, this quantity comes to 17.9 yr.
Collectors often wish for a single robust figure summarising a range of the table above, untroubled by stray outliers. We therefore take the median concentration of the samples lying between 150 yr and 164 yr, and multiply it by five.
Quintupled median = 20.5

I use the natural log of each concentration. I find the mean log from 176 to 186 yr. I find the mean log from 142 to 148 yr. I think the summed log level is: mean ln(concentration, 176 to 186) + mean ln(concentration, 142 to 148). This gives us 2.88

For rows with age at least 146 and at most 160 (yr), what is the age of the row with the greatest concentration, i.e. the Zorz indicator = 147.0 yr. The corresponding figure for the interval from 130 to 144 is 141.0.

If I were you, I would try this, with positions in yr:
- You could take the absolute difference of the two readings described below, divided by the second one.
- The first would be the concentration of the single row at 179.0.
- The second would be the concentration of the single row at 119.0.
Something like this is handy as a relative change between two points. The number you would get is 0.181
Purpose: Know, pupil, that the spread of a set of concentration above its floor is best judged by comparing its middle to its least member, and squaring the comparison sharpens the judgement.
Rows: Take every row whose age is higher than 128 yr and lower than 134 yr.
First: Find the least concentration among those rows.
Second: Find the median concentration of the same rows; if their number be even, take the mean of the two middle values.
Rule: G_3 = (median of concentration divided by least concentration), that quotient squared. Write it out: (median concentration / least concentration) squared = 1.01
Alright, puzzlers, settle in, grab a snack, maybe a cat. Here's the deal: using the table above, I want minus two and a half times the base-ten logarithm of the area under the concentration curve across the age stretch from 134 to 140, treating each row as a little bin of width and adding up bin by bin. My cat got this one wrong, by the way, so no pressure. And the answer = -3.532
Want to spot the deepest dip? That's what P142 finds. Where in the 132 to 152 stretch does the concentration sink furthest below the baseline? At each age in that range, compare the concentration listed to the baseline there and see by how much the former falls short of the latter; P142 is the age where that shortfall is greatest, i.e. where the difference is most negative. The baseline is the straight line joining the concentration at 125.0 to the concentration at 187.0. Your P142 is 137.0 yr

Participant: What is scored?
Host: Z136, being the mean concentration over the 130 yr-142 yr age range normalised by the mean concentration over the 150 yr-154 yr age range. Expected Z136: 0.97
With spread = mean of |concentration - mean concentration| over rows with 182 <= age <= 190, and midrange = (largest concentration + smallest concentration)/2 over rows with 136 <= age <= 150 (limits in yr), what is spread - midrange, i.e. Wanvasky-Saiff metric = -4.43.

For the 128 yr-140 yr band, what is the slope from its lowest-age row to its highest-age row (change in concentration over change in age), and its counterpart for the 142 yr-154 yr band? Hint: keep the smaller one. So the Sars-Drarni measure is -0.03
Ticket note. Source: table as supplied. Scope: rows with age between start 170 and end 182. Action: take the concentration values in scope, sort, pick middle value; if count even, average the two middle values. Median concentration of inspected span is 4.0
